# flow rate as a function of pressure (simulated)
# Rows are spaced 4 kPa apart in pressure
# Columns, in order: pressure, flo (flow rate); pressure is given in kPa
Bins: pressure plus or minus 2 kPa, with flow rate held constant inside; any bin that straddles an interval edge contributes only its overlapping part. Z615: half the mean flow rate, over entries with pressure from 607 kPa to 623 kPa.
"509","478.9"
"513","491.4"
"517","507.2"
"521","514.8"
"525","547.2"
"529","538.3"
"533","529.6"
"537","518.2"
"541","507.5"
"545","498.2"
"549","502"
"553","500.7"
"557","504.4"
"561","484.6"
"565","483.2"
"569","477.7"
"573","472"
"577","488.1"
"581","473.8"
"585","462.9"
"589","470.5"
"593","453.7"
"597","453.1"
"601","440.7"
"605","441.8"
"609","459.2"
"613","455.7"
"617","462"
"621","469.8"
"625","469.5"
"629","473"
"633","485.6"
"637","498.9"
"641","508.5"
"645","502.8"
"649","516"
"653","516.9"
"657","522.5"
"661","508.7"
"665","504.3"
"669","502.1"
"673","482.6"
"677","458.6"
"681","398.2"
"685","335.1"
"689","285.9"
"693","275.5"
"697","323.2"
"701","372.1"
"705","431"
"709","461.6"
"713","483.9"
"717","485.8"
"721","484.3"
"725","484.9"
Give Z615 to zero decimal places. 231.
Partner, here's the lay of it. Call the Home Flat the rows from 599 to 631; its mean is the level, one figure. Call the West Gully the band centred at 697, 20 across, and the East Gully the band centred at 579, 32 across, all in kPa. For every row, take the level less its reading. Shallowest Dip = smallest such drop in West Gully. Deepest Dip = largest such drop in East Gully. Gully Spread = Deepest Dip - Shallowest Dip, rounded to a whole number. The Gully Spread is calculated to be -23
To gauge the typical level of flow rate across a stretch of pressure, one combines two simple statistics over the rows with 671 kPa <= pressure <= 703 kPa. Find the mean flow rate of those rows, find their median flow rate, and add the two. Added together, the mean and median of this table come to 720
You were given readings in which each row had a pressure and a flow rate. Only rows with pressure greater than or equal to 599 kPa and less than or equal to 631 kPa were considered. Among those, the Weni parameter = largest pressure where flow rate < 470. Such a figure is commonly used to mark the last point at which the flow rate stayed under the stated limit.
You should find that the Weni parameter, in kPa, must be 625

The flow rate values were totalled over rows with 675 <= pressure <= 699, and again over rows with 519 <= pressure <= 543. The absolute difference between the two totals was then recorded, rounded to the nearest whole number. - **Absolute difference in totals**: 1079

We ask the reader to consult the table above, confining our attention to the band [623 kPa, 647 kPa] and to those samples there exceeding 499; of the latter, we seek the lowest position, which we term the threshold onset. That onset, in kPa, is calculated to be 641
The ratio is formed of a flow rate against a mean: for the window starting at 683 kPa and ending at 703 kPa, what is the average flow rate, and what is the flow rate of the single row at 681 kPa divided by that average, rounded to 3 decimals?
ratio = 1.251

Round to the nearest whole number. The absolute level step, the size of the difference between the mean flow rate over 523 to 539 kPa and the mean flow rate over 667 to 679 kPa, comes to 52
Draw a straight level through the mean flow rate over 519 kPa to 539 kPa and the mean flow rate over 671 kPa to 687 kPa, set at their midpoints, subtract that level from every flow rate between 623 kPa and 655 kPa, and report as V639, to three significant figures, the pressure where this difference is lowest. 625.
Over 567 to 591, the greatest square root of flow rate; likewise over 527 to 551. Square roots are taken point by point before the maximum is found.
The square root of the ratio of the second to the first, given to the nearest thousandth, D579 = 1.025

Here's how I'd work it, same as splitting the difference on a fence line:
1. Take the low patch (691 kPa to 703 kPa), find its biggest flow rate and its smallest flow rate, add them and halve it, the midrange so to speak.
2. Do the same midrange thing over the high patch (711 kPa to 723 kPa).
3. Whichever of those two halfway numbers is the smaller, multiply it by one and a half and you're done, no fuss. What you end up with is 486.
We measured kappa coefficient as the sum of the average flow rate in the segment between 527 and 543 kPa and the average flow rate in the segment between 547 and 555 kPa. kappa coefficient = 1025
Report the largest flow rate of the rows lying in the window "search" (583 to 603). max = 470.5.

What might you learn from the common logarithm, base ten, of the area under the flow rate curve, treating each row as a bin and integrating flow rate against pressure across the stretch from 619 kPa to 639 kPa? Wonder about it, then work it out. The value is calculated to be 3.98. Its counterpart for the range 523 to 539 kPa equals 3.93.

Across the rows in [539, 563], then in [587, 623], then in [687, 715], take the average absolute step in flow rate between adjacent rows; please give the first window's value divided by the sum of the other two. 0.2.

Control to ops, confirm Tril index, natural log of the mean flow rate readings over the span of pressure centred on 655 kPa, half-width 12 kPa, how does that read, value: 6.24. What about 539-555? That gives 6.22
